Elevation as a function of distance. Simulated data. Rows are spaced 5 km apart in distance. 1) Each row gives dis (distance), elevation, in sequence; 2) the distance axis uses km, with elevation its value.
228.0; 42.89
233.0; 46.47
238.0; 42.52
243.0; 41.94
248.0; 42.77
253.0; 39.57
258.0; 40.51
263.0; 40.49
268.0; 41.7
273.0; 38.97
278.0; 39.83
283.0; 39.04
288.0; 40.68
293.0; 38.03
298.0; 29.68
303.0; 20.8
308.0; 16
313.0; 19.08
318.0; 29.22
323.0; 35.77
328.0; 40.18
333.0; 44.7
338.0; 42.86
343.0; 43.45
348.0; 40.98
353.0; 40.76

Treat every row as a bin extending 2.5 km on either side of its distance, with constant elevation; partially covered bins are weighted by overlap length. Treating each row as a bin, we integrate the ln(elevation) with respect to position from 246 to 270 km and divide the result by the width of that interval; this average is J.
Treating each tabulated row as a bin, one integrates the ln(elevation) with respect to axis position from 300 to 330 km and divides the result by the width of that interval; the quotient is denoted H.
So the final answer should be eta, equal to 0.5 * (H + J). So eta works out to 3.47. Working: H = 3.23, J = 3.71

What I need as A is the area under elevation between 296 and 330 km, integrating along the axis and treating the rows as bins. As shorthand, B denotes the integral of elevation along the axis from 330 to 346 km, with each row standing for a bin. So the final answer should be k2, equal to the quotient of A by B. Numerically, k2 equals 1.32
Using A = 919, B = 696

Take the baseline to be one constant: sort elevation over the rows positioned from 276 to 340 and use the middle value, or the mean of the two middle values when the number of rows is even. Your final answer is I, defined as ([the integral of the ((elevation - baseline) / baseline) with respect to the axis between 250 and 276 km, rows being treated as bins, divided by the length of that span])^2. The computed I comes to 0.004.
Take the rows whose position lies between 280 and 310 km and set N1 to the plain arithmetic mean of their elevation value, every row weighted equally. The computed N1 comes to 31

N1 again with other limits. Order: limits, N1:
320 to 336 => 40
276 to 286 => 39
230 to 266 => 42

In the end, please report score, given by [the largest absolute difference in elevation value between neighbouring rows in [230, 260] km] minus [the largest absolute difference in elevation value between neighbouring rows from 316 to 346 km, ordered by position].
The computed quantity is -3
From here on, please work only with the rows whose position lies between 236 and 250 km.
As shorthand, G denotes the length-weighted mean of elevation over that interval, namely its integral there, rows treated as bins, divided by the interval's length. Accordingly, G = 42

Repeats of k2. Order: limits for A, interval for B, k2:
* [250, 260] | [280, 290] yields 1.01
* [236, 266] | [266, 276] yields 3.08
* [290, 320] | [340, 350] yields 1.82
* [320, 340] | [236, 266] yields 0.65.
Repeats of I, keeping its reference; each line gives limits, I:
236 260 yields 0.008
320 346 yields 0.007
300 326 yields 0.125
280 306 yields 0.015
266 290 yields 0.003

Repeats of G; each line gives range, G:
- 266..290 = 40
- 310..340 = 35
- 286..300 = 36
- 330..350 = 43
